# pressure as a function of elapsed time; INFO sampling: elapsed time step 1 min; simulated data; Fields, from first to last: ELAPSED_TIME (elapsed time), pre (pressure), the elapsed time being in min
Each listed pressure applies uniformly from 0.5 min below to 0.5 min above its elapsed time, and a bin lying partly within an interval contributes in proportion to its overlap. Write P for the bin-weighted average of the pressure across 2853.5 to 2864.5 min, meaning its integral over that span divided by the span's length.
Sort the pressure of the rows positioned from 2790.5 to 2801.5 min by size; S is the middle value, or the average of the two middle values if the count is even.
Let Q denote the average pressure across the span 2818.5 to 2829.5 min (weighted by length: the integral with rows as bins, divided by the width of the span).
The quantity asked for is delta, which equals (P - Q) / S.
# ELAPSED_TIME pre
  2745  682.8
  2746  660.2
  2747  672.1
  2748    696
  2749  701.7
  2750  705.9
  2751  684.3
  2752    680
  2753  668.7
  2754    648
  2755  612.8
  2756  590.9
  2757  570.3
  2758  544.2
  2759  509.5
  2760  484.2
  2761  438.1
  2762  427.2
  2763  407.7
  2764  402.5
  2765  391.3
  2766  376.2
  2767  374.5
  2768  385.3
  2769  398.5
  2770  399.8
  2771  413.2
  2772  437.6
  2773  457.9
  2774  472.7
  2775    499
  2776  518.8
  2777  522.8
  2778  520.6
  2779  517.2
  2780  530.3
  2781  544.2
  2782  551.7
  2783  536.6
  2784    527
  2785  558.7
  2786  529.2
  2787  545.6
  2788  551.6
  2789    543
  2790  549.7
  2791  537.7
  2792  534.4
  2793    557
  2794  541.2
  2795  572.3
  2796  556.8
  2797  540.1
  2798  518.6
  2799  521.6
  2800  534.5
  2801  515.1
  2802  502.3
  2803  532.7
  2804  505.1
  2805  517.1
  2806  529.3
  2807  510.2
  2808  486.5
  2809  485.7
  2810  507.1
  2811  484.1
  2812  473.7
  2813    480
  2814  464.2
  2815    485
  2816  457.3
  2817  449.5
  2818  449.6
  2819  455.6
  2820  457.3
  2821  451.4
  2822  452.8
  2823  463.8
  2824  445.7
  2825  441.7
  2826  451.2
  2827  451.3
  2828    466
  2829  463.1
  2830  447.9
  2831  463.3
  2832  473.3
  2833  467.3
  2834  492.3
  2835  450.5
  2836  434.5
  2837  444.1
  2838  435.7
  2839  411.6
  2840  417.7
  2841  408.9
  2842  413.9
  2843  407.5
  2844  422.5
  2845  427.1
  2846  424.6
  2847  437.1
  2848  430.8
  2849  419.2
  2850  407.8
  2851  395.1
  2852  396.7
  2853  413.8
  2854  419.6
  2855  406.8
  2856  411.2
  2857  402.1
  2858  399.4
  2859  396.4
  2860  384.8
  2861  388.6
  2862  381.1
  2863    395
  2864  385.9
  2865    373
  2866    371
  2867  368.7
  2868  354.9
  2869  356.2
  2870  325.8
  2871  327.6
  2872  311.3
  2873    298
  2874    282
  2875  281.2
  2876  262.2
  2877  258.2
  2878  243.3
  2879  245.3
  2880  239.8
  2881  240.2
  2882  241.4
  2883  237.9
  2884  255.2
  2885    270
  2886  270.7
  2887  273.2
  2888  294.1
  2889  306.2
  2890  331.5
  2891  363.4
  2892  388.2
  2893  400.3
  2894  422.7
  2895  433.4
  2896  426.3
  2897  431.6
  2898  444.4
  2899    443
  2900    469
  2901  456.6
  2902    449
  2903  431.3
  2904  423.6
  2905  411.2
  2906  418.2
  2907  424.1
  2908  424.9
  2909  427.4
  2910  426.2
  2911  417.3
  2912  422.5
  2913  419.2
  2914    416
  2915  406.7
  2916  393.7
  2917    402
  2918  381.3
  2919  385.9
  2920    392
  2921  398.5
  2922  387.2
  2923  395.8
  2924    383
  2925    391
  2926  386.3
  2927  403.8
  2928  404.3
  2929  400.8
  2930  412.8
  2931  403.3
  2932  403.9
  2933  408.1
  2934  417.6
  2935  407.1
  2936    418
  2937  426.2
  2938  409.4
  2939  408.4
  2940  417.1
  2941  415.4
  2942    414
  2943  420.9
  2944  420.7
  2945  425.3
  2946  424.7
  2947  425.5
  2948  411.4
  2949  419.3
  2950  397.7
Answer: -0.11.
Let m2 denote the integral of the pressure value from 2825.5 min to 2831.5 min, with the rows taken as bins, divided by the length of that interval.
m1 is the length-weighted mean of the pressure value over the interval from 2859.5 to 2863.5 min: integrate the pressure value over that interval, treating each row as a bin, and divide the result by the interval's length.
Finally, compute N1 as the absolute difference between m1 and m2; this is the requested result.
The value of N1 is 70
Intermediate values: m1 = 387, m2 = 457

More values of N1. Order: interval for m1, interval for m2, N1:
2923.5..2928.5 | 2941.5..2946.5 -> 27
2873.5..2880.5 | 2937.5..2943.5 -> 155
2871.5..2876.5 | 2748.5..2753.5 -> 401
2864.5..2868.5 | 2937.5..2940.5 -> 45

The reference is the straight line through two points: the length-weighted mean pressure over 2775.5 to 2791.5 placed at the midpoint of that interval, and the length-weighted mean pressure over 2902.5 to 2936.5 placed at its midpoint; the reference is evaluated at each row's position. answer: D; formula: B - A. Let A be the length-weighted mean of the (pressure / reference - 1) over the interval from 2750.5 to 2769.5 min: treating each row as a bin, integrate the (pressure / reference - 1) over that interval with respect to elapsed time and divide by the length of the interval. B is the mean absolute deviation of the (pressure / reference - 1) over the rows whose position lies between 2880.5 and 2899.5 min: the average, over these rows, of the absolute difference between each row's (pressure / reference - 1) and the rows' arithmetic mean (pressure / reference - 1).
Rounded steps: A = -0.10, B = 0.17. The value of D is 0.27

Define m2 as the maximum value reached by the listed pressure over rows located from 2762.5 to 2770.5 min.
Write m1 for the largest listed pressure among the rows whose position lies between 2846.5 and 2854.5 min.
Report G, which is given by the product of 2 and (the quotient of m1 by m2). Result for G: 2.1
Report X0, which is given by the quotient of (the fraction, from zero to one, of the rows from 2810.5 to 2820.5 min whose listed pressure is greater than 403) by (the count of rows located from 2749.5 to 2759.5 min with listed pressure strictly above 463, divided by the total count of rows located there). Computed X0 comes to 1.0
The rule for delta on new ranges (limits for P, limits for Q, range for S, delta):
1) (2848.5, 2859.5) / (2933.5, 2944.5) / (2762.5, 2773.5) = -0.02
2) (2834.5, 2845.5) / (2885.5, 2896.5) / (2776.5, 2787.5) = 0.13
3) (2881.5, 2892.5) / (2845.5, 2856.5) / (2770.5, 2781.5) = -0.23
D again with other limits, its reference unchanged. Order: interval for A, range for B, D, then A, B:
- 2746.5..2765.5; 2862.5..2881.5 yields 0.09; 0.01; 0.10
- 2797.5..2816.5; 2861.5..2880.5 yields 0.12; -0.03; 0.10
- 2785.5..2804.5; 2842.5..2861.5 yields 0.00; 0.02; 0.02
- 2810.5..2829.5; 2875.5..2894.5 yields 0.20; -0.08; 0.12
